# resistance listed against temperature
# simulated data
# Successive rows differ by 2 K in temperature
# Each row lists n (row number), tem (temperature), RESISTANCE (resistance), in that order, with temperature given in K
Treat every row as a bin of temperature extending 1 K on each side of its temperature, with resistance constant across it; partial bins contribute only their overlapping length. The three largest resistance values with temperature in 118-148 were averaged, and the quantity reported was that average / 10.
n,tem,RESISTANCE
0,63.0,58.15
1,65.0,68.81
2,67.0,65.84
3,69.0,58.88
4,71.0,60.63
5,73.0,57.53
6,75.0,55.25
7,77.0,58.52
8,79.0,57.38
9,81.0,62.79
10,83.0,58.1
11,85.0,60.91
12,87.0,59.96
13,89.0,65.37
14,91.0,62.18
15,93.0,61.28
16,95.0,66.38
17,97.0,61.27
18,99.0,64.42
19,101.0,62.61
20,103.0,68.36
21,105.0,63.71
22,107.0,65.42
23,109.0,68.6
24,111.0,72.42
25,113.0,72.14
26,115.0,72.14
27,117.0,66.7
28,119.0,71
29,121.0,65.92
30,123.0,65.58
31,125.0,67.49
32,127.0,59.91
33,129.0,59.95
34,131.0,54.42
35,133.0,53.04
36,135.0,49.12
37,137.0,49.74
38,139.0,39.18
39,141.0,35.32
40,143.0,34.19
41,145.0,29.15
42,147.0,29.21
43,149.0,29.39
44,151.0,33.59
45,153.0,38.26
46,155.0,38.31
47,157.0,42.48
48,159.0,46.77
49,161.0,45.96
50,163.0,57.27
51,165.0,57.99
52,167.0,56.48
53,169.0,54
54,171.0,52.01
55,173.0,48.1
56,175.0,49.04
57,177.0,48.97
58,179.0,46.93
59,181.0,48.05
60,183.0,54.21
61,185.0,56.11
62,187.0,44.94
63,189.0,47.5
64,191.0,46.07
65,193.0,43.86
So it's 6.81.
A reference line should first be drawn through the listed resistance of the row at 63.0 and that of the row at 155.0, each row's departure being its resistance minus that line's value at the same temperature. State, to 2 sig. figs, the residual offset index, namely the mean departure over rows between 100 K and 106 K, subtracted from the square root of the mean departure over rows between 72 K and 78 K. -14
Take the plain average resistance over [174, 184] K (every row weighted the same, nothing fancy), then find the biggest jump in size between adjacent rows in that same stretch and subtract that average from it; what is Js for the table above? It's -43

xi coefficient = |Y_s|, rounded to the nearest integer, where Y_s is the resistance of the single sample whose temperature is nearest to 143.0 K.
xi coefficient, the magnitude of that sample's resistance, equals 34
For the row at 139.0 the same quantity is 39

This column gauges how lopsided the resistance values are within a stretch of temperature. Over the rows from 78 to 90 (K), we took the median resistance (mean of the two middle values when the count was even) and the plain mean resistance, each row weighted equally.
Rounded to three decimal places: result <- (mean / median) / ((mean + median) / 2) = 0.017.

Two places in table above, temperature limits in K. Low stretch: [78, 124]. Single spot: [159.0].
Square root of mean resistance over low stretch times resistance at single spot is 55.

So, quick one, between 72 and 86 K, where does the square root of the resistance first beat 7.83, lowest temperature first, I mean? 81.0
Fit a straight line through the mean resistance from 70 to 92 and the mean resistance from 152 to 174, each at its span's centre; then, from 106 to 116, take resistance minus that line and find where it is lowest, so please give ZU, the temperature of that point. 107.0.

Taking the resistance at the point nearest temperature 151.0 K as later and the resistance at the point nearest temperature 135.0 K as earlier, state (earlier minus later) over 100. 0.16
